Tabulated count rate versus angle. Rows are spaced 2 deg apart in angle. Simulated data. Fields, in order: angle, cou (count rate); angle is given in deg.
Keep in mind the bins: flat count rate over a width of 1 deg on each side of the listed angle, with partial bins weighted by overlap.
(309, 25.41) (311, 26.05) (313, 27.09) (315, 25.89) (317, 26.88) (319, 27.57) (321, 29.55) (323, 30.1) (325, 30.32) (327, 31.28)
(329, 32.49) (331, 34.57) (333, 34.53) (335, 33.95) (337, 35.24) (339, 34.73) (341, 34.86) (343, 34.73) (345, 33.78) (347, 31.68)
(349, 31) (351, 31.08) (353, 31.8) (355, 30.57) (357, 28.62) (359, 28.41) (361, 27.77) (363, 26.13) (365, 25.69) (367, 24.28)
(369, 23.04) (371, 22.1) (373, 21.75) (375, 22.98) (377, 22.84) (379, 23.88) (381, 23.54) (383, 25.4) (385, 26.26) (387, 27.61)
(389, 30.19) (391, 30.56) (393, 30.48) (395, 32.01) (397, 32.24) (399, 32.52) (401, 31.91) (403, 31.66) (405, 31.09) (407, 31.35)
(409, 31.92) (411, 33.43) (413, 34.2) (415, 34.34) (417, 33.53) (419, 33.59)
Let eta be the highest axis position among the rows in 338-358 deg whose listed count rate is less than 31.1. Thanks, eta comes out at 357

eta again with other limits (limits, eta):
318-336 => 325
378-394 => 393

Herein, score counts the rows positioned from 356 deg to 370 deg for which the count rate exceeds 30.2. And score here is 0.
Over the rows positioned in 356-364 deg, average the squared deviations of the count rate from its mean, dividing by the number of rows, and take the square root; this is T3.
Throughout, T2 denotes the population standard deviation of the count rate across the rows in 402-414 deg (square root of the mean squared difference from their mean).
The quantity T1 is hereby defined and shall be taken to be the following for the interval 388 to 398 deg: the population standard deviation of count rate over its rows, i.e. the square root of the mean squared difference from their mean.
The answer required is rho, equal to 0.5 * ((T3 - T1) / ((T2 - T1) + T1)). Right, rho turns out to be 0.1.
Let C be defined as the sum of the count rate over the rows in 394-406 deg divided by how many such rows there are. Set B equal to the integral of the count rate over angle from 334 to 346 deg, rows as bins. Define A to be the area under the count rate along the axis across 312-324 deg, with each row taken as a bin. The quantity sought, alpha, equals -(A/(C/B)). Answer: -4342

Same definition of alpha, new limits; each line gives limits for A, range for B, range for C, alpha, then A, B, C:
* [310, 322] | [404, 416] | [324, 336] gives -3897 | 326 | 393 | 33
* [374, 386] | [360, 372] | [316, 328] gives -2949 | 290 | 298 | 29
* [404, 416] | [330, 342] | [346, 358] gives -5302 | 393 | 416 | 31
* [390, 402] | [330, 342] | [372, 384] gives -6742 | 379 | 416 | 23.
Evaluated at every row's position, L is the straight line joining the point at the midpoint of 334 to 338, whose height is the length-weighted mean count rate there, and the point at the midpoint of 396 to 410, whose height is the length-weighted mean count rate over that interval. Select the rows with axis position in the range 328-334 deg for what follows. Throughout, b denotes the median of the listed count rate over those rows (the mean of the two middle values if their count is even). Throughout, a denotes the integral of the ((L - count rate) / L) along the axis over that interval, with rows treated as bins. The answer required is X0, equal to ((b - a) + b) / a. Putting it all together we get 426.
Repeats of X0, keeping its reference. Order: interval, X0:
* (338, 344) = -1032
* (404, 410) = 1716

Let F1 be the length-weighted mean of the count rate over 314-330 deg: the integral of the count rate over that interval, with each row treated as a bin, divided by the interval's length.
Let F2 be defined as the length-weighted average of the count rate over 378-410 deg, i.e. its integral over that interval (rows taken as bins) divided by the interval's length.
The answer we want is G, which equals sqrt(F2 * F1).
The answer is 29.4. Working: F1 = 29.3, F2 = 29.5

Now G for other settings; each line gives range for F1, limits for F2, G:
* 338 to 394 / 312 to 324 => 28.0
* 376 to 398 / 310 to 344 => 29.4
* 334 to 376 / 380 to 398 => 29.0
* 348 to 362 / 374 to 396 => 28.3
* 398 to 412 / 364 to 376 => 27.3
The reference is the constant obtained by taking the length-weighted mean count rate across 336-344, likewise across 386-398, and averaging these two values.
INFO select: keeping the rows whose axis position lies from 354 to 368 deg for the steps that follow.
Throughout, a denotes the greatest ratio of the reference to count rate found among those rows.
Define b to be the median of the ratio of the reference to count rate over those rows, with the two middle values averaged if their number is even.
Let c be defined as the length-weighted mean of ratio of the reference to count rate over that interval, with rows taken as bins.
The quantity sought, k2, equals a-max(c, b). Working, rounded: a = 1.35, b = 1.18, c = 1.20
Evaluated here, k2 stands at 0.15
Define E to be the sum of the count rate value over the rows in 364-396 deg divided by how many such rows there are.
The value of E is 25.8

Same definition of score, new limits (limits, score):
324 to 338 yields 7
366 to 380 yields 0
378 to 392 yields 1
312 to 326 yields 1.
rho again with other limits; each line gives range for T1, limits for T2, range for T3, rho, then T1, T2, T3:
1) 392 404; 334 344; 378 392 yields 2.3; 0.6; 0.42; 2.6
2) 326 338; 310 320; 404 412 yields -0.4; 1.4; 0.64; 0.9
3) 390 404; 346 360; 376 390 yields 0.6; 0.7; 1.29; 2.4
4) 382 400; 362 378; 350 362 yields -0.3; 2.5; 1.51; 1.5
